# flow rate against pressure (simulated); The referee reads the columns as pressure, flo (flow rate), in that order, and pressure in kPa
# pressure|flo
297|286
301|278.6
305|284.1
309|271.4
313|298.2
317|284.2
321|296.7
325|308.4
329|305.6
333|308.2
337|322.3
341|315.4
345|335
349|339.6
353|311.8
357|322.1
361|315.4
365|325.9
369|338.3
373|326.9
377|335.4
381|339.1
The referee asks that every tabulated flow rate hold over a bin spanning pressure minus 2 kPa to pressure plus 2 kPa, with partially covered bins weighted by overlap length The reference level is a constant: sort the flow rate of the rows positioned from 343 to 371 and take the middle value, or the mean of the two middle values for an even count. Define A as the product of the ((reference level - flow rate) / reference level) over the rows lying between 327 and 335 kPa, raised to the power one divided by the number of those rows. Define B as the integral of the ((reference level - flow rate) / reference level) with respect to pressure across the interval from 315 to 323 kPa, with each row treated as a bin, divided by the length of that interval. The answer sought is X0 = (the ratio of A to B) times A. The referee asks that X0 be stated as 0.03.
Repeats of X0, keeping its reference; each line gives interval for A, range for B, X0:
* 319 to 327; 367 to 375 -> -0.23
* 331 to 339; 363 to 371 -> -0.03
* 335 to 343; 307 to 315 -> 0.00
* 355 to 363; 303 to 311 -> 0.00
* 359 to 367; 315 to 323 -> 0.00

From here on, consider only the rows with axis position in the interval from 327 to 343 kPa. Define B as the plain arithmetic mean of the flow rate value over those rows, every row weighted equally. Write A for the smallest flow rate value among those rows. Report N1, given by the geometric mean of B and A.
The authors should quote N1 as 309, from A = 305.6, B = 313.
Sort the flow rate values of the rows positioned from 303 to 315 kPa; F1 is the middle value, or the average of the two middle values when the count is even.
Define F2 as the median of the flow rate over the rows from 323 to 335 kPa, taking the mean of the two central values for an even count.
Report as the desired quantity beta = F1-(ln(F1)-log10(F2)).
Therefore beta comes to 281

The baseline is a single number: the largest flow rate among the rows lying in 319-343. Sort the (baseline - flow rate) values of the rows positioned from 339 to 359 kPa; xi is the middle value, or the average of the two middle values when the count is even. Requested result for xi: 0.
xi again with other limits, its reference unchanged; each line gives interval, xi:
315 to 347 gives 14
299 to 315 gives 41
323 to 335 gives 14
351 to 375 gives -2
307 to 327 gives 26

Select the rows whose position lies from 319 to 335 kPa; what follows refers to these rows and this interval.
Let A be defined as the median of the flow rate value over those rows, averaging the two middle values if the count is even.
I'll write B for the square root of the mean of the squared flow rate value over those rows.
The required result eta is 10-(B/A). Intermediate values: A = 307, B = 305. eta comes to 9.01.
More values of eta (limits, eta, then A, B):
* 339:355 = 9.00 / 325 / 326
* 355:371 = 9.00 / 324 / 326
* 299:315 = 8.99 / 281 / 283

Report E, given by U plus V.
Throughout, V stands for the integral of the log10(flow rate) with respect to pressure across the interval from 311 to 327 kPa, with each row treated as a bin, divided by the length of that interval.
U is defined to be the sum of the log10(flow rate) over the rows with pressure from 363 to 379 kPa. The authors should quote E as 12.6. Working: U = 10.1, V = 2.472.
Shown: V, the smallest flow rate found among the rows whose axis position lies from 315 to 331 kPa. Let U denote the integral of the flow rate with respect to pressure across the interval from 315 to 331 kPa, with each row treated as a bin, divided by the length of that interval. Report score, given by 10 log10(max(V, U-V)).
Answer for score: 24.5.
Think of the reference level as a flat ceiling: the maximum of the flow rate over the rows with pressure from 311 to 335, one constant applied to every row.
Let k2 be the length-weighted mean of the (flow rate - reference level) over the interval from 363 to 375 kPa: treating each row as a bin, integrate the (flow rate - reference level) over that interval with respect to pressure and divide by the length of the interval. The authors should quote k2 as 22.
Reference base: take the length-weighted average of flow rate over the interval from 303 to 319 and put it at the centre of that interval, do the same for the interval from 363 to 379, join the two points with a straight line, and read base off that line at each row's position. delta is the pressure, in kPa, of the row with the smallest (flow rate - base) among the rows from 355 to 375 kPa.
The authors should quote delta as 361 kPa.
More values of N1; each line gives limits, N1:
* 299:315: 277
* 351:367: 315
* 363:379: 329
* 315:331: 291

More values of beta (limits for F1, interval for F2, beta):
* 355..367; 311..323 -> 319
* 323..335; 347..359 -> 305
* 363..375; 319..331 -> 324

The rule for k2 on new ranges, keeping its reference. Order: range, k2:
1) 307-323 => -21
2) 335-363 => 15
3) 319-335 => -4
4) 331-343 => 7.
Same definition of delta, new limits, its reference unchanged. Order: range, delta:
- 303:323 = 309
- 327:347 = 333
